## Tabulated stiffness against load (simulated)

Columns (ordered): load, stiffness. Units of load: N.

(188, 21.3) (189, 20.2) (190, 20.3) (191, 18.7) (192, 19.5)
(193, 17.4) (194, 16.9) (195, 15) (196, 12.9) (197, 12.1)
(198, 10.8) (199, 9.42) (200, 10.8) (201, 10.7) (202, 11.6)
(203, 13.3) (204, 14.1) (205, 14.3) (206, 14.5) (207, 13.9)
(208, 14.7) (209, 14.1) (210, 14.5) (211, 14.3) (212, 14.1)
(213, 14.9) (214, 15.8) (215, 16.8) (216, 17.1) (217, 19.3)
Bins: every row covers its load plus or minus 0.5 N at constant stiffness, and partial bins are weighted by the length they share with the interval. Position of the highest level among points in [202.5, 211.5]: 208 N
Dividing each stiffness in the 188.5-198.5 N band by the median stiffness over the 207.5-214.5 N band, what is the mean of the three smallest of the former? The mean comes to 0.82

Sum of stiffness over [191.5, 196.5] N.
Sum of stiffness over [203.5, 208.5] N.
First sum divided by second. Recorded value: 1.14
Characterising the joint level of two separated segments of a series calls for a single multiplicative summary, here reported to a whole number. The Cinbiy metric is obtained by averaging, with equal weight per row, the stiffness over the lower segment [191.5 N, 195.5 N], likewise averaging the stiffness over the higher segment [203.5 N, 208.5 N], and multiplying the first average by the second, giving 246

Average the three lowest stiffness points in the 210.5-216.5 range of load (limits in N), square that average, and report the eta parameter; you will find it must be 208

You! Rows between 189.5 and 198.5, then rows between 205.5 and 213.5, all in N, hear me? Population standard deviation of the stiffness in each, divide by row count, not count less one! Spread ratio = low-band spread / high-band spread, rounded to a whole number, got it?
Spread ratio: 10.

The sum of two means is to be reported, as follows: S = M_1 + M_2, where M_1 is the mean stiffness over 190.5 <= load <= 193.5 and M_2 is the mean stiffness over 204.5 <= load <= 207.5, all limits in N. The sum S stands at 32.8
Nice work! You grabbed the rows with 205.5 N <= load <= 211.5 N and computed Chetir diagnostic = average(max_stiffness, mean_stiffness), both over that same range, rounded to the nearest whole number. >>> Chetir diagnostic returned 15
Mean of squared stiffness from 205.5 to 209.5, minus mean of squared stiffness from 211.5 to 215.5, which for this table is -34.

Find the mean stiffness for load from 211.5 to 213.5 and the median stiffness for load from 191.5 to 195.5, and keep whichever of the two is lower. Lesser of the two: 14.5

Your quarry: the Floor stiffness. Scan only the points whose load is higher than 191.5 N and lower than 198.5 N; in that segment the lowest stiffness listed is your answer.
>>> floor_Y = 10.8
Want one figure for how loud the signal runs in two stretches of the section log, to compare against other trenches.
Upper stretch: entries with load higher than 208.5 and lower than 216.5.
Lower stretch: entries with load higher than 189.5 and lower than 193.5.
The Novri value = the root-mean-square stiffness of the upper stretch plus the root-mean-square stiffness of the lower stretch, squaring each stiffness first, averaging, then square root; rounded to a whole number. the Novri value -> 34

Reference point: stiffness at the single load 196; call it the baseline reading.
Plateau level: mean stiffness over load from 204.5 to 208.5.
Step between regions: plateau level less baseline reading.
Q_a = 1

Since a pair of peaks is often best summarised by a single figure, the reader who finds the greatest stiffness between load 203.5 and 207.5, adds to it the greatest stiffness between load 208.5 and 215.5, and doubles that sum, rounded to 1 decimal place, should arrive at 62.6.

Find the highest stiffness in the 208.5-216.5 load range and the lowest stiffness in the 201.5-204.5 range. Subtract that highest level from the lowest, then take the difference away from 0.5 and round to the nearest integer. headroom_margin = 6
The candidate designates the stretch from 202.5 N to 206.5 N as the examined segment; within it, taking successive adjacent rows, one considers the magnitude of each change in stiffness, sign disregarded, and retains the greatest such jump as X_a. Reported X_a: 0.80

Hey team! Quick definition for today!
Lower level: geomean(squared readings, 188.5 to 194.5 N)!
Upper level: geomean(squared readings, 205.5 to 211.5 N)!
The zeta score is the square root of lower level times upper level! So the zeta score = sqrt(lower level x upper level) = 269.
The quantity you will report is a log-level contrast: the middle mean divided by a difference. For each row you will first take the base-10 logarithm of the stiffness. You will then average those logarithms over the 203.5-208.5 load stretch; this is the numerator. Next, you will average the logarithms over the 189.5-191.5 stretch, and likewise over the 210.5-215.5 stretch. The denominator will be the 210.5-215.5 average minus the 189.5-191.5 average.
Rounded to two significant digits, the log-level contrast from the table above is -11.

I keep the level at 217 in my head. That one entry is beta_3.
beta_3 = 19.3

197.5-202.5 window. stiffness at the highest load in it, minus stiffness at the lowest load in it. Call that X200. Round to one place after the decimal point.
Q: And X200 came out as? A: 0.8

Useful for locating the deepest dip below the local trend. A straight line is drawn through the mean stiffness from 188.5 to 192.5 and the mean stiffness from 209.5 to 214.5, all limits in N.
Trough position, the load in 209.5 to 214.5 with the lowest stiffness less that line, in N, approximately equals 210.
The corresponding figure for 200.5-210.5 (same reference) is 201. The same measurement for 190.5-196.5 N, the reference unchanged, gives 196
